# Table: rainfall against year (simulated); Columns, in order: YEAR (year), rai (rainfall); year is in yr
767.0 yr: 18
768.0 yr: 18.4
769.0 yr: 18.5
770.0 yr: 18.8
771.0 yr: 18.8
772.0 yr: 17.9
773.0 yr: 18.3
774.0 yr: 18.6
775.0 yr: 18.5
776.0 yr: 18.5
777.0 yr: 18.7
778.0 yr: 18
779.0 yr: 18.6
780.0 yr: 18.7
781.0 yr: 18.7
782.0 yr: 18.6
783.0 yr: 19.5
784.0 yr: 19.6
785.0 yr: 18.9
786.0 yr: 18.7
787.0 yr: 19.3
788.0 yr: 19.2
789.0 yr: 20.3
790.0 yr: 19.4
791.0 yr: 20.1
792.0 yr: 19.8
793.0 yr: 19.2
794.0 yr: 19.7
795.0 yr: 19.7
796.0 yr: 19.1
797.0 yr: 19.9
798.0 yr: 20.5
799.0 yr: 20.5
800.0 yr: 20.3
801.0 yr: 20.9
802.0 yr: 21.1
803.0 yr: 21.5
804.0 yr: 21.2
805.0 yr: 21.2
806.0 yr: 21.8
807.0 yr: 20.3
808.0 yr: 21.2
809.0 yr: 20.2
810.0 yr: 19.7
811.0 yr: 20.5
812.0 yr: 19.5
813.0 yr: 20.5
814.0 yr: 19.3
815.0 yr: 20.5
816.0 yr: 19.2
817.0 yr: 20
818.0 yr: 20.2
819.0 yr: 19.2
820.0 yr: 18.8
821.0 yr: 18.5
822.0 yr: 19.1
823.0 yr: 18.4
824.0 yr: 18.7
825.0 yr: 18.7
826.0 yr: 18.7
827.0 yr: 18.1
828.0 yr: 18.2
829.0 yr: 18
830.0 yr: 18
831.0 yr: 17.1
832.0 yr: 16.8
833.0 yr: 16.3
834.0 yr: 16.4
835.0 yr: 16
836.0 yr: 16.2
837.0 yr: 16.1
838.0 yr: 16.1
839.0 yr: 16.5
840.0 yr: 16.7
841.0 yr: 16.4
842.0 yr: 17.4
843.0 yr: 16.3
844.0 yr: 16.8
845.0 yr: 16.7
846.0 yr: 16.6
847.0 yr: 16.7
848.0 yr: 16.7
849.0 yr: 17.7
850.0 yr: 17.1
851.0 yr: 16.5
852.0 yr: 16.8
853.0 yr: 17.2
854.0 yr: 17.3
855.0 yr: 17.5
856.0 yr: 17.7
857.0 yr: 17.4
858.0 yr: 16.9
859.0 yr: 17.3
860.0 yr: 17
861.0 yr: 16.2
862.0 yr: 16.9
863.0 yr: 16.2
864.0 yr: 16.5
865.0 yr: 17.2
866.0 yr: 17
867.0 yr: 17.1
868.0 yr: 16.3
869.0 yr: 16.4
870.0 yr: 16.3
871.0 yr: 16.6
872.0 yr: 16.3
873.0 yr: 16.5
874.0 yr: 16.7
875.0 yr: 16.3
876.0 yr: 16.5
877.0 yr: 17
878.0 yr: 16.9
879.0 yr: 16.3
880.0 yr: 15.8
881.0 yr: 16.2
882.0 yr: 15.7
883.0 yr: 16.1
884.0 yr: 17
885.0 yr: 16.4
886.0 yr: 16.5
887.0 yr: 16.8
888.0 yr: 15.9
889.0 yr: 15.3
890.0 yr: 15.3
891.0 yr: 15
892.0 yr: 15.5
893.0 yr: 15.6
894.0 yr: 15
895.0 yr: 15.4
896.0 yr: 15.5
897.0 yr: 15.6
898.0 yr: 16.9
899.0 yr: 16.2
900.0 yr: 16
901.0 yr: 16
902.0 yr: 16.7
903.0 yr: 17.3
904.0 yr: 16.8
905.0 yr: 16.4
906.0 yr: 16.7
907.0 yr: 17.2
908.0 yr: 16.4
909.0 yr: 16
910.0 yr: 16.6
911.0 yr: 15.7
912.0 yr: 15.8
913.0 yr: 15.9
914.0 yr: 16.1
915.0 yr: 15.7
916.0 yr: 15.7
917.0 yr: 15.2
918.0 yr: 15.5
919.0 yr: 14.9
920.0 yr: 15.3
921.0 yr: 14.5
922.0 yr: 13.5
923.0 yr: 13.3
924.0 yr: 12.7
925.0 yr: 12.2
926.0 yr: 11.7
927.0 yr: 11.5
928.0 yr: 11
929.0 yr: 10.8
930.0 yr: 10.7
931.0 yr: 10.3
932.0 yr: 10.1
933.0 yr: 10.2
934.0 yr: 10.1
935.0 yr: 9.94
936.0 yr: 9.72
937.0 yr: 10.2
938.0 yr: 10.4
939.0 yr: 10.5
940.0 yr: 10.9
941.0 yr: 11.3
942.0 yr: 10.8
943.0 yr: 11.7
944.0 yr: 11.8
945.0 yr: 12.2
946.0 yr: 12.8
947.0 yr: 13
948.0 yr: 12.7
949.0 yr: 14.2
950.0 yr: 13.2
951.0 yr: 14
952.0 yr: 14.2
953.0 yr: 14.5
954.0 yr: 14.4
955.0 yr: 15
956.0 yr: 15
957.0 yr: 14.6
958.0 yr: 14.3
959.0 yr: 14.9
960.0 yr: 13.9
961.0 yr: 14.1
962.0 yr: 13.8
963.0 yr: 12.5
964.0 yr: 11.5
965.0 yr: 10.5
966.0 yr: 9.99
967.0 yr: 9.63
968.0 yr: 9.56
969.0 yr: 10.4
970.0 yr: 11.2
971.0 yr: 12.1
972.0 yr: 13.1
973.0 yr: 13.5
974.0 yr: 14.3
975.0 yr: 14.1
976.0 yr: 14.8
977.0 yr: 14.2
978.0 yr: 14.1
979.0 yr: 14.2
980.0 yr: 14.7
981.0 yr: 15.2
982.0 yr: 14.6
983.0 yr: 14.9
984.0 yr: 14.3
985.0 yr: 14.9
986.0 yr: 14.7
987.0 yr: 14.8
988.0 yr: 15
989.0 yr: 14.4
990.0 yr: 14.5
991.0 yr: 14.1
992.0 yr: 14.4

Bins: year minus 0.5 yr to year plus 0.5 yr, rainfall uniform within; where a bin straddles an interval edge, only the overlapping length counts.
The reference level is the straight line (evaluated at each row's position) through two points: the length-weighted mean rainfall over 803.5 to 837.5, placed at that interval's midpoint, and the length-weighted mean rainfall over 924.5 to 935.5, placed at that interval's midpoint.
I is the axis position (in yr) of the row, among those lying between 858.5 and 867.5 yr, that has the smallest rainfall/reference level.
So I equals 861.0 yr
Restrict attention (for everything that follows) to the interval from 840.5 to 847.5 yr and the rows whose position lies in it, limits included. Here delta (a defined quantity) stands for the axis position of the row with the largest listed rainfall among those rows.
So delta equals 842.0 yr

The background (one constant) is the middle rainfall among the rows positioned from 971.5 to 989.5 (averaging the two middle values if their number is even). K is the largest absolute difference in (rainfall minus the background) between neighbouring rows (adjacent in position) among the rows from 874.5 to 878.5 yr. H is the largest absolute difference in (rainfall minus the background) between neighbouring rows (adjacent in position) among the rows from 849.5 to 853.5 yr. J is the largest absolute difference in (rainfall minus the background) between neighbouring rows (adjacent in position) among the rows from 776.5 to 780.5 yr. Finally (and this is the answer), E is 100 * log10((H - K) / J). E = -85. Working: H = 0.60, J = 0.70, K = 0.5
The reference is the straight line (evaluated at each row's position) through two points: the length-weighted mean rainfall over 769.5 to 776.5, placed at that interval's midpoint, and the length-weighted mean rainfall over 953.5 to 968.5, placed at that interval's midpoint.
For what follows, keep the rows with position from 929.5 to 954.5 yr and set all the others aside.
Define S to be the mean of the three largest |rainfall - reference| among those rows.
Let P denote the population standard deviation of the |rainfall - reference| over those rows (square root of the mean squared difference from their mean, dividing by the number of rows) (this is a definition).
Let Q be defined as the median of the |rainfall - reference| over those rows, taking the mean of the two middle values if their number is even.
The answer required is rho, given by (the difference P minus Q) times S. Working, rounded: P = 1.3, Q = 2.2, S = 3.8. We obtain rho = -3.6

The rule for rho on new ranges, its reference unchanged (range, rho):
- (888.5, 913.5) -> -1.6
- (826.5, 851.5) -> 0.0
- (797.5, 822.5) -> -8.4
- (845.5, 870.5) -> -0.8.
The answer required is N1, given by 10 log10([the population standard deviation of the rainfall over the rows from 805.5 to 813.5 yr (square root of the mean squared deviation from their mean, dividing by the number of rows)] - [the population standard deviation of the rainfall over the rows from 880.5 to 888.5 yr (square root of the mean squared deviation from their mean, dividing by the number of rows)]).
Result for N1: -5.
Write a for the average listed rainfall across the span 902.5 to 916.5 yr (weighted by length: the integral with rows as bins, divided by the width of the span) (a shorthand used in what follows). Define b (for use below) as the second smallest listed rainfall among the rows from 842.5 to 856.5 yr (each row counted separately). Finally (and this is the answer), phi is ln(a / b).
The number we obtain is 0.0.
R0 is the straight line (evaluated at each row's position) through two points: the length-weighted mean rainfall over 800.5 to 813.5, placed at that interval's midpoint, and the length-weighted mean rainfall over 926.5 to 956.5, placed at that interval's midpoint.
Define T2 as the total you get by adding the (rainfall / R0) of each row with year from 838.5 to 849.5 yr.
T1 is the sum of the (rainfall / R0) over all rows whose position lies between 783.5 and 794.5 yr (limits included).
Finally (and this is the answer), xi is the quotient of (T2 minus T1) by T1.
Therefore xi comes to 0.0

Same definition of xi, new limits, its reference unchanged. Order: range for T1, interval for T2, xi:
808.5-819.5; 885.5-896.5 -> 0.0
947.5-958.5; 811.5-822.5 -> -0.2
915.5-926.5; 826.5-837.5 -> -0.2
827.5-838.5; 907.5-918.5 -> 0.3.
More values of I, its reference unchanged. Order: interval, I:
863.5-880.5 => 864.0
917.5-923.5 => 923.0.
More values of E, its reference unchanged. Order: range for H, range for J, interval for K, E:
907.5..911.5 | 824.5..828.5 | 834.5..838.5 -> 7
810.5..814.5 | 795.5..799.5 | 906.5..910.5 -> -30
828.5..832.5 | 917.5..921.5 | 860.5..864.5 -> -60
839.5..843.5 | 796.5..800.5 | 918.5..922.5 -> -78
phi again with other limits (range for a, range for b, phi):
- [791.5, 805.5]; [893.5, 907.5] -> 0.3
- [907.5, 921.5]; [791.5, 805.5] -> -0.2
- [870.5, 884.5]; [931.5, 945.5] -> 0.5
